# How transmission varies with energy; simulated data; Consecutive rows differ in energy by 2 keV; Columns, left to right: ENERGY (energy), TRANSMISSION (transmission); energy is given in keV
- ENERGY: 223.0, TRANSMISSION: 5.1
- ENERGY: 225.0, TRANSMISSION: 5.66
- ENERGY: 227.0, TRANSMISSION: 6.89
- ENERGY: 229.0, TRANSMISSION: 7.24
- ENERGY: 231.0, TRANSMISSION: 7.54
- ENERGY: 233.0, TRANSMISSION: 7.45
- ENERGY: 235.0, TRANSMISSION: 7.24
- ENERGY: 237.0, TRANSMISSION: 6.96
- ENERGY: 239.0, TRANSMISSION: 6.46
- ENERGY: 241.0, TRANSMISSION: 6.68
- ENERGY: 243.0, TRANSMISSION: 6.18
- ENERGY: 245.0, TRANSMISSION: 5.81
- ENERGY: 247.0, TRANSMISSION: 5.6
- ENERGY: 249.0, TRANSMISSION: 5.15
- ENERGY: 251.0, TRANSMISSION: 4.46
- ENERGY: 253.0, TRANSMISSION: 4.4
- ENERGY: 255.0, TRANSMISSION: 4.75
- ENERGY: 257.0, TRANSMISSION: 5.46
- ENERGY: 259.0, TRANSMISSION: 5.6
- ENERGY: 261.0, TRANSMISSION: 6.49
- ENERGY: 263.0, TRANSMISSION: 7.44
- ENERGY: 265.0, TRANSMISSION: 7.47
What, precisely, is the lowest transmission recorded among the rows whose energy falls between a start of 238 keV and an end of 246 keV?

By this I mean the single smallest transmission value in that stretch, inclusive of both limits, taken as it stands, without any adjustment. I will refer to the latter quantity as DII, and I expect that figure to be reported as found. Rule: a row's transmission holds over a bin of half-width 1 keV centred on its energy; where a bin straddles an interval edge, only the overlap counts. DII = 5.81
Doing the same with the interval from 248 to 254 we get 4.4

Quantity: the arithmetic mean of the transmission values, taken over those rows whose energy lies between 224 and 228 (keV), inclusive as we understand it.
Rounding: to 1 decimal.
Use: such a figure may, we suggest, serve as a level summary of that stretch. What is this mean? 6.3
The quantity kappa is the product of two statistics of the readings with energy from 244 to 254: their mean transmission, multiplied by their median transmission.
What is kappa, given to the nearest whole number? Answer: 26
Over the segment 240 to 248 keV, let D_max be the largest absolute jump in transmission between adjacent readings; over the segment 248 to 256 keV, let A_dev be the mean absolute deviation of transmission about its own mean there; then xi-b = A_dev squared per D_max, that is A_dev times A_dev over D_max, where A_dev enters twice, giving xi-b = 0.14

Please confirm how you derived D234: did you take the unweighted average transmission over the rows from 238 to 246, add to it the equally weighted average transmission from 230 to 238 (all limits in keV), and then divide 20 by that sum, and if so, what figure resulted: 1.47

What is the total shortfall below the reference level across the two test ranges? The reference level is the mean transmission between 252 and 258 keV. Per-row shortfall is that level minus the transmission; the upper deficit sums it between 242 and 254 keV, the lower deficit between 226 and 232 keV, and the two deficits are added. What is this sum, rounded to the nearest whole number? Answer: -9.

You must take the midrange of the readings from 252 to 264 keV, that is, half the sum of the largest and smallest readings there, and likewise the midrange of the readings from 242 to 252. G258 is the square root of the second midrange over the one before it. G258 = 0.95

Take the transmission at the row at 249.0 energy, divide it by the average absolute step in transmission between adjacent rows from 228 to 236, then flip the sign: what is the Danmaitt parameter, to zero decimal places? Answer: -26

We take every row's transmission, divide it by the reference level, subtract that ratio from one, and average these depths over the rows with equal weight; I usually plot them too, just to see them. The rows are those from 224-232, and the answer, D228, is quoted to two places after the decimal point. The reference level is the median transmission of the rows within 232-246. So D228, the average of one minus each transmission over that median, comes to -0.02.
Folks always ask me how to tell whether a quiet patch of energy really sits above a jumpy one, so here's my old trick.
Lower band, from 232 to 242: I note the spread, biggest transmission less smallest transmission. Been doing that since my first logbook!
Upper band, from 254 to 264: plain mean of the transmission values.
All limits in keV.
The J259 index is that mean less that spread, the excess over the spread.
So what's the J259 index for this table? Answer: 4.96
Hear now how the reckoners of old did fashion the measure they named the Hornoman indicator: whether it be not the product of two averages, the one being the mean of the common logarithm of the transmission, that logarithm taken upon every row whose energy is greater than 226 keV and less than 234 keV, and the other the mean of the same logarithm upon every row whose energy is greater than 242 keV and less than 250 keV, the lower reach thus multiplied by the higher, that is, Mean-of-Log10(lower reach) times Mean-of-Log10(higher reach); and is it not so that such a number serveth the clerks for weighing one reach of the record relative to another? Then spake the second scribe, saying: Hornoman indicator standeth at 0.65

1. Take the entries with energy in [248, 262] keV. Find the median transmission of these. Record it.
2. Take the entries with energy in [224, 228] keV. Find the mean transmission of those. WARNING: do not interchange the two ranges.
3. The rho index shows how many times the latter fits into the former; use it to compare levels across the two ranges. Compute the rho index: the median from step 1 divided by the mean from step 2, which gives 0.82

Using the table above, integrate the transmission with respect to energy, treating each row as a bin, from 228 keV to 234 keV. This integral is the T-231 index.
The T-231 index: 44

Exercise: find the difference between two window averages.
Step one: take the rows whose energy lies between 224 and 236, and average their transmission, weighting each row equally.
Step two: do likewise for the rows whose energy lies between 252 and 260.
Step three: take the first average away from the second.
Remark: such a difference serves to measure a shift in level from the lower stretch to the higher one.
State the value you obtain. -2.0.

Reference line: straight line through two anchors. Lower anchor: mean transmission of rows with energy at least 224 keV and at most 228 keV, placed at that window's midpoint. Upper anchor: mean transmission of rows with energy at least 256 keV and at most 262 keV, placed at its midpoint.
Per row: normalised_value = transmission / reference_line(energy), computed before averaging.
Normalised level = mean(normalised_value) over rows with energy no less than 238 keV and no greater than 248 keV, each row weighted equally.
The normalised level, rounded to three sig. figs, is 1.01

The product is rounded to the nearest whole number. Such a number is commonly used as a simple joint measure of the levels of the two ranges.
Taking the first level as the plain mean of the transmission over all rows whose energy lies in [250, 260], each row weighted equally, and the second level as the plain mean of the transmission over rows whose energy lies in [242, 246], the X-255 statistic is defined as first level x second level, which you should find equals 30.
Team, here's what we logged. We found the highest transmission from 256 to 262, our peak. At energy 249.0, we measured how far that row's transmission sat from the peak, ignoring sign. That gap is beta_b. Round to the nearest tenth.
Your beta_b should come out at 1.3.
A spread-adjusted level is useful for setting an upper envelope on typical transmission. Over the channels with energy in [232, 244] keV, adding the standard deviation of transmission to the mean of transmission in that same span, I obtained 7.3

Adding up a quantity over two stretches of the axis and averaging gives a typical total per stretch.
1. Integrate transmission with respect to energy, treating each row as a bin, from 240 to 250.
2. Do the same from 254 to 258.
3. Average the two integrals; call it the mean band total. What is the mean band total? 40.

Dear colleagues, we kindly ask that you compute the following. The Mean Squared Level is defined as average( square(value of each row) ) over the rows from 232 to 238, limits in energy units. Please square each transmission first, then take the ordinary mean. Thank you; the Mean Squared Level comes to 52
